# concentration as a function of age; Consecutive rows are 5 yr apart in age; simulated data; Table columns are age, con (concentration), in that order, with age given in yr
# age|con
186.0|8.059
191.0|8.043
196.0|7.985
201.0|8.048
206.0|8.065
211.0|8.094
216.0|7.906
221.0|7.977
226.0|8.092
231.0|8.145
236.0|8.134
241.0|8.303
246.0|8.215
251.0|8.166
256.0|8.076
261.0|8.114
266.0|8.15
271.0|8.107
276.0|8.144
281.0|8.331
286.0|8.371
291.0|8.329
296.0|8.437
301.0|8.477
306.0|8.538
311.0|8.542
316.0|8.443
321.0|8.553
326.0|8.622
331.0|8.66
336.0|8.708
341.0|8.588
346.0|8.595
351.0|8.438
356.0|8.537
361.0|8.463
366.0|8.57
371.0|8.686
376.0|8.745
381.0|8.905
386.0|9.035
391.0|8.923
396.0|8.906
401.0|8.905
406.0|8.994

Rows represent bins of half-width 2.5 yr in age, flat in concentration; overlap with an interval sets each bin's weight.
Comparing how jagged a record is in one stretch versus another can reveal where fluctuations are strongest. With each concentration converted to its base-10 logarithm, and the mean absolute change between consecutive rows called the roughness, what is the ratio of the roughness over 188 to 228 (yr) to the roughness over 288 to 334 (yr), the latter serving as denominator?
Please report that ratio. 1.24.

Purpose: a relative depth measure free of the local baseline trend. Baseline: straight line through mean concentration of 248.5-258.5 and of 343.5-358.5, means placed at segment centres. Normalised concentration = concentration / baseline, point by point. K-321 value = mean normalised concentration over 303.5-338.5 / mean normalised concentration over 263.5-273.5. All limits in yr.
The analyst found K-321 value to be 1.03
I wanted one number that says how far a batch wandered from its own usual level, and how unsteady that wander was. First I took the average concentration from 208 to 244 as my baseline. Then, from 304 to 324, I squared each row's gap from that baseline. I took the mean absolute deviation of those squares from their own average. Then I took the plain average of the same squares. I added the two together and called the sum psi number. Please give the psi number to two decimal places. 0.21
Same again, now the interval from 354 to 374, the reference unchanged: 0.29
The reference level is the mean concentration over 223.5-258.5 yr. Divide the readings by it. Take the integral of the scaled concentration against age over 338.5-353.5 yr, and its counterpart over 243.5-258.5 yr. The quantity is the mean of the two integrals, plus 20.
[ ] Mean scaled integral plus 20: 35.3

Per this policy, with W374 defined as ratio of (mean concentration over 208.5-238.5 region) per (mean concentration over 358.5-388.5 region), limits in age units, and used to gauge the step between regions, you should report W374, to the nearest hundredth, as 0.92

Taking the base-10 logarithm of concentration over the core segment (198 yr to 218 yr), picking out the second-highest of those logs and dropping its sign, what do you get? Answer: 0.907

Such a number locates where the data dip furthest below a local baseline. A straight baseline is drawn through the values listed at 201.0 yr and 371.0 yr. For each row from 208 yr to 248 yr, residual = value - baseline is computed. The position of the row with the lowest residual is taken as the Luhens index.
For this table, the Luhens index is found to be 216.0 yr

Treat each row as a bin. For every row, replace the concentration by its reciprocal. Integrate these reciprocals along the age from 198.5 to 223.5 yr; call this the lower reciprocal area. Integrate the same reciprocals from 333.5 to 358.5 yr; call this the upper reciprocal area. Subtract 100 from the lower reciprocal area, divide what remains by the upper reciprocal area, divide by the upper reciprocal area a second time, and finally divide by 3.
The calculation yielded -3.80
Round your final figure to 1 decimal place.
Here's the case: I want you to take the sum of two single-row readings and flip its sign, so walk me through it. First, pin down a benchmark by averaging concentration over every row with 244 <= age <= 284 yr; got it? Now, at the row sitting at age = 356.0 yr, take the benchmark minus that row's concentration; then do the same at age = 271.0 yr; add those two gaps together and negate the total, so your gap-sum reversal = 0.3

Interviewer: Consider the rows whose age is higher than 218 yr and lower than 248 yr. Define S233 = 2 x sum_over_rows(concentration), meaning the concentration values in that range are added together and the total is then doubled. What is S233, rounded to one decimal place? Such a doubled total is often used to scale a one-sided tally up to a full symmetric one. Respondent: 97.7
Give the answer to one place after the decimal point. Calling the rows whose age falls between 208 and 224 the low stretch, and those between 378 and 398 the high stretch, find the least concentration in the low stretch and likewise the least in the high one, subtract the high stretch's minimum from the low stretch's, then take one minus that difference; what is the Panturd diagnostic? 2.0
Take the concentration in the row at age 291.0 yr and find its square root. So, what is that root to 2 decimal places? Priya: 2.89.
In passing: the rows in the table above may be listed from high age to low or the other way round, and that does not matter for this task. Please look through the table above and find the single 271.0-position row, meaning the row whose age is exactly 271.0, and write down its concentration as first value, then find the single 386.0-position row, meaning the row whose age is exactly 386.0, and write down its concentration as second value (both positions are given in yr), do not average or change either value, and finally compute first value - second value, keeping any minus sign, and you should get -0.93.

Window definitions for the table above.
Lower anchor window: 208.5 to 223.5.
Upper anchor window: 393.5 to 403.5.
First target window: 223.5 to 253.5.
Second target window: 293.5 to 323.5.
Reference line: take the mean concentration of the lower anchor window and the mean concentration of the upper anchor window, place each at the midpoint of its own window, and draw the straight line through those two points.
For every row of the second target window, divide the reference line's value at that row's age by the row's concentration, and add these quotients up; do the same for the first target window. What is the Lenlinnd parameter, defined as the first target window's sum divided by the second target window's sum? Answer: 1.00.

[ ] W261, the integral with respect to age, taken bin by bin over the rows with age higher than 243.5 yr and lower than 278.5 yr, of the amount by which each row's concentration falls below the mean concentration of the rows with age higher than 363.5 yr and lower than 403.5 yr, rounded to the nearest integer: 24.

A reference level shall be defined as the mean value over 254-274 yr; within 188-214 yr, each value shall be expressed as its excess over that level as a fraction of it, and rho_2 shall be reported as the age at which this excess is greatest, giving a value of 211.0 yr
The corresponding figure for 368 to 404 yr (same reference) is 386.0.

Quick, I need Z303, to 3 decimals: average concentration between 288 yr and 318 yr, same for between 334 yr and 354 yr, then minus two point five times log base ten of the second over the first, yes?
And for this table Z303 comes -0.015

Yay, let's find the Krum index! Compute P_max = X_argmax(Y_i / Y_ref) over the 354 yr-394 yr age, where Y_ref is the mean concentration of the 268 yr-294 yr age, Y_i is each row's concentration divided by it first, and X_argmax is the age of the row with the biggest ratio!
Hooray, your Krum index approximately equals 386.0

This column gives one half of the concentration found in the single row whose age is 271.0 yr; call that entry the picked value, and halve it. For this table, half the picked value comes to 4.05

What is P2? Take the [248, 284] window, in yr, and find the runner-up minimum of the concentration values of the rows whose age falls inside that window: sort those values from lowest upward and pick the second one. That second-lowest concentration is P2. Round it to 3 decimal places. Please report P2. 8.107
